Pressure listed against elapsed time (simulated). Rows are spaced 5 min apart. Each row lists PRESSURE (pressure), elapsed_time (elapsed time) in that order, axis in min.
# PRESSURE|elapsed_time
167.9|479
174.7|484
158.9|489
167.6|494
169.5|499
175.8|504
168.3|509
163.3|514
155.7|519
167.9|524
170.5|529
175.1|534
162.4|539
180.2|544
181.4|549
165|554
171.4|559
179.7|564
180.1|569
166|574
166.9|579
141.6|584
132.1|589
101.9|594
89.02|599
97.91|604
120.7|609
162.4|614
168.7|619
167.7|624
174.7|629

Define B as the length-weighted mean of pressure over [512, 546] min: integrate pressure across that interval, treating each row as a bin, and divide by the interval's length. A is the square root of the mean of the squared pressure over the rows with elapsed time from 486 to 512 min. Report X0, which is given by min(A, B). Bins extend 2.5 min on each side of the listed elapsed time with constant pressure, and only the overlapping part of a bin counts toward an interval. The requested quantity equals 168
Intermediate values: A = 168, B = 168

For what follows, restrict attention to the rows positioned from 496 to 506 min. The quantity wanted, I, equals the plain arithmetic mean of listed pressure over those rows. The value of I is 173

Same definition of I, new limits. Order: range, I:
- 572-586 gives 158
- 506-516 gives 166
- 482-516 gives 168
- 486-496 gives 163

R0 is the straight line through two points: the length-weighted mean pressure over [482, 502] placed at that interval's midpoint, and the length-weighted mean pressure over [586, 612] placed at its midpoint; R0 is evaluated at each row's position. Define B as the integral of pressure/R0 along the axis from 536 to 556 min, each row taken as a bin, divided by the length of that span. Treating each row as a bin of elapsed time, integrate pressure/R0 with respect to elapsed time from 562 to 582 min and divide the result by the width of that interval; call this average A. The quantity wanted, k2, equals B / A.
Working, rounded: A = 1.4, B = 1.25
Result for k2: 0.90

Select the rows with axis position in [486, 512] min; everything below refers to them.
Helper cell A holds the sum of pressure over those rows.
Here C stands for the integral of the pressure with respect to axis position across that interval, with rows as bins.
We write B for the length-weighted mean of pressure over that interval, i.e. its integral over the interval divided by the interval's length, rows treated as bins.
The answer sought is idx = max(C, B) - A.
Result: 3529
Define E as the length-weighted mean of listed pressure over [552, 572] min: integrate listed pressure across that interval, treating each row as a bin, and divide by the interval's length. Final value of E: 174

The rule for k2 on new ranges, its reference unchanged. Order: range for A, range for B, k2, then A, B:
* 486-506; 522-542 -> 1.14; 1.0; 1.16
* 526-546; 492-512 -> 0.88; 1.2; 1.05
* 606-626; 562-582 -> 0.91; 1.5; 1.38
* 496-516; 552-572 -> 1.27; 1.1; 1.34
